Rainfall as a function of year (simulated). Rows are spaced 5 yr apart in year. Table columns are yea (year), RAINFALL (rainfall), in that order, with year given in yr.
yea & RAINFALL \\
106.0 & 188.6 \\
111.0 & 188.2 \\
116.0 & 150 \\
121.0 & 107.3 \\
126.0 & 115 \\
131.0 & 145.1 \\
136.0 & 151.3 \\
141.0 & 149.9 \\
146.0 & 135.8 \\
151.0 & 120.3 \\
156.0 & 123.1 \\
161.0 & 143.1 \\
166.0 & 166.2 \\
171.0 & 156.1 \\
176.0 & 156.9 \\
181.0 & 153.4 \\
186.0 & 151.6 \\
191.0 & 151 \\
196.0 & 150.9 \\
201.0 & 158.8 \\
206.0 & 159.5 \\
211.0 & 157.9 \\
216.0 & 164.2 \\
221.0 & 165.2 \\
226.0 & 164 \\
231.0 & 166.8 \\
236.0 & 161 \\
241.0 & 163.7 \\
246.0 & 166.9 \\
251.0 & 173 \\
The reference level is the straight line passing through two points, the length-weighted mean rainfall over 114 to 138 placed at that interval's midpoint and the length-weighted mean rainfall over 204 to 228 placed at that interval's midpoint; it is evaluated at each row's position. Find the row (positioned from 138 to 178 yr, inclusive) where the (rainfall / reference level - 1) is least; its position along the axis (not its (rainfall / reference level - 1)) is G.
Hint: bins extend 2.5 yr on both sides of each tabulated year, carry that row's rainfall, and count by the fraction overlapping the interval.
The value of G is 151.0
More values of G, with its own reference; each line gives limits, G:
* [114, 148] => 121.0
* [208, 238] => 236.0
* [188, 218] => 196.0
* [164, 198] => 196.0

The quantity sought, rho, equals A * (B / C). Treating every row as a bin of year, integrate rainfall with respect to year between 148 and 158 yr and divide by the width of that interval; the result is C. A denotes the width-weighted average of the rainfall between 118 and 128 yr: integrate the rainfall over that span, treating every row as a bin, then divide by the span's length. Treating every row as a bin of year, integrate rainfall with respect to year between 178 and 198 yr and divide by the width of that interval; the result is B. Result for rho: 140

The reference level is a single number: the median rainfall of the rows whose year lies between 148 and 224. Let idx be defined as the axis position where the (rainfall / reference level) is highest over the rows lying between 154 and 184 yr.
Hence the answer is 166.0 yr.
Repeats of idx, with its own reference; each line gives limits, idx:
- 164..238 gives 231.0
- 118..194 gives 166.0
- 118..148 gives 136.0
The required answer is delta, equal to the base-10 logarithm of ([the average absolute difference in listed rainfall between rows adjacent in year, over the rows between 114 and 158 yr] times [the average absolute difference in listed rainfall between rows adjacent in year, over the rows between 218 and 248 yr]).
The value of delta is 1.7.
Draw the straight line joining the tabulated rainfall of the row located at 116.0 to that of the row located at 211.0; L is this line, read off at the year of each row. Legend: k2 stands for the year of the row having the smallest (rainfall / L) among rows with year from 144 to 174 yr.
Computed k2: 151.0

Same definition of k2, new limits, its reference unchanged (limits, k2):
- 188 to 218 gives 196.0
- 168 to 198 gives 196.0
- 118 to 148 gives 121.0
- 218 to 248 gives 236.0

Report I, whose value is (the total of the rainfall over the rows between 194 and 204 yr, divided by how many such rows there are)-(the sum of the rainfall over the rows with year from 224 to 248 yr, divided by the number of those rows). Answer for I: -10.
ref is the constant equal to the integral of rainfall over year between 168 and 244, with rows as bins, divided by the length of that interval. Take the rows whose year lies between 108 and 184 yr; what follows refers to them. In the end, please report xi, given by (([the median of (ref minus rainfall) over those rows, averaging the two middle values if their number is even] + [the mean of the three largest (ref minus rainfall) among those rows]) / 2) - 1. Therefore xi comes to 26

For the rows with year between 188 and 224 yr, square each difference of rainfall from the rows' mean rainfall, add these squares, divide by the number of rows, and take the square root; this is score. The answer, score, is 5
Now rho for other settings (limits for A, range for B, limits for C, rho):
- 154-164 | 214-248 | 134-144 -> 149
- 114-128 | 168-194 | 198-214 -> 120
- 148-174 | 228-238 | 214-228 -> 142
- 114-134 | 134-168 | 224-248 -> 111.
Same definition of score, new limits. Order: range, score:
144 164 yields 9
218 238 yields 2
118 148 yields 17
